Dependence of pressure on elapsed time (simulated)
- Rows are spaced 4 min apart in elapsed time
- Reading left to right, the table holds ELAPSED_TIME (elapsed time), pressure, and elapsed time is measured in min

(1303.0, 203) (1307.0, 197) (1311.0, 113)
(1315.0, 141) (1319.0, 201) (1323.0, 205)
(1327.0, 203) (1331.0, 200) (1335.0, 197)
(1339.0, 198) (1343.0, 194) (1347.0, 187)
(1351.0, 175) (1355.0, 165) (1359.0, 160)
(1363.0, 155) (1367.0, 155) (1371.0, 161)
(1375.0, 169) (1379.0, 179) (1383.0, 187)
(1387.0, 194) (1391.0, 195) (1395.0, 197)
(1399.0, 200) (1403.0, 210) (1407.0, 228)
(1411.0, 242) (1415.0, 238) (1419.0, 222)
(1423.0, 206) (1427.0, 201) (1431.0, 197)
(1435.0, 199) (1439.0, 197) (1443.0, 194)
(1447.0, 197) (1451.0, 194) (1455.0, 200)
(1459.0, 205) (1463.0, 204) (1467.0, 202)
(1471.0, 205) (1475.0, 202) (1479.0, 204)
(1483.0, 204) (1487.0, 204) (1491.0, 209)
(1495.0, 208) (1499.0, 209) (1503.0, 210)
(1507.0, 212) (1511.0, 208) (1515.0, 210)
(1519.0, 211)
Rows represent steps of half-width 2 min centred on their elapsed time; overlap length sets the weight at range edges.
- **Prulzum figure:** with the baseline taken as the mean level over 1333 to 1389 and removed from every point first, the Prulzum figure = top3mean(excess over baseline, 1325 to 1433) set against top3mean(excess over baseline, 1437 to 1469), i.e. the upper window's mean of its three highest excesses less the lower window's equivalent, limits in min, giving -32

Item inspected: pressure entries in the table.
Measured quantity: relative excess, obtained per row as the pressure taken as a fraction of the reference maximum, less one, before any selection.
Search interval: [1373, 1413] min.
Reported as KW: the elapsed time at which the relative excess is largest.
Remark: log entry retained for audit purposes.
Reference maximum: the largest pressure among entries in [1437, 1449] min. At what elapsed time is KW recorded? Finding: 1411.0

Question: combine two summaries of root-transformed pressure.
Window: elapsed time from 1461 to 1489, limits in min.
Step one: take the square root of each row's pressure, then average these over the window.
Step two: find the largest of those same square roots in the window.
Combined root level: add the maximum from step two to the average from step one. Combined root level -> 28.6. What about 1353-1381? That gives 26.2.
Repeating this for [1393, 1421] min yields 30.4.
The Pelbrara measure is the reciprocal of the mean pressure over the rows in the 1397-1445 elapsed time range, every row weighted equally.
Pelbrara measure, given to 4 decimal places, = 0.0047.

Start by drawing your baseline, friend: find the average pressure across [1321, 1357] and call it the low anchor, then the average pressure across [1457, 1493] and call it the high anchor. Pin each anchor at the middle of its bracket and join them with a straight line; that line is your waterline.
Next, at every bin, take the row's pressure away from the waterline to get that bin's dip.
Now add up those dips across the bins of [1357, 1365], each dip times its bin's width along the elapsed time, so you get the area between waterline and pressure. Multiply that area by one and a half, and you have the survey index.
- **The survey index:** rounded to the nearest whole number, 433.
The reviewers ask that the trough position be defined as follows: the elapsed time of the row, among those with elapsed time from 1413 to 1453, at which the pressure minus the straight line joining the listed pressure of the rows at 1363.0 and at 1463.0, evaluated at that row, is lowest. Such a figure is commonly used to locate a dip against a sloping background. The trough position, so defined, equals 1451.0 min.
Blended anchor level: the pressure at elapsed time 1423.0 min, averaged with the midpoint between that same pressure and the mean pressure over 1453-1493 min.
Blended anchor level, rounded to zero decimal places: 205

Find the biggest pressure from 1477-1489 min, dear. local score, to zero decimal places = 204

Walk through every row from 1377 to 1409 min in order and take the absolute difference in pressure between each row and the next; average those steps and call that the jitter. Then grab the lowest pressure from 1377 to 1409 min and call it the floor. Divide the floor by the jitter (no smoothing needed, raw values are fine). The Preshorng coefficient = 26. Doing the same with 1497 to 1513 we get 89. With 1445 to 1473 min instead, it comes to 58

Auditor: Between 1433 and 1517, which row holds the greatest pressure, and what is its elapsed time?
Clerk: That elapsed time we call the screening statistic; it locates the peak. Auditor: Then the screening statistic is 1507.0 min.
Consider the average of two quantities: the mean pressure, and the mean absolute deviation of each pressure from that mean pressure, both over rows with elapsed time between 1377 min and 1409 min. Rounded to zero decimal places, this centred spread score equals 105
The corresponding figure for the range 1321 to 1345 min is 101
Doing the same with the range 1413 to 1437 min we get 112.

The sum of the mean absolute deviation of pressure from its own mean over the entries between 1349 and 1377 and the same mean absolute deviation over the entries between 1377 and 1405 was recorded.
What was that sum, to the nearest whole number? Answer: 13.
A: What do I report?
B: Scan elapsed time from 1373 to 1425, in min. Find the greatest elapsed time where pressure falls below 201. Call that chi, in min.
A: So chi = 1399.0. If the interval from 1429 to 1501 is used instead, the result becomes 1455.0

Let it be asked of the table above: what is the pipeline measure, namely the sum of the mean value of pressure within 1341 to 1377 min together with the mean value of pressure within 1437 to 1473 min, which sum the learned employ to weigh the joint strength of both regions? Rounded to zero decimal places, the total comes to 369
